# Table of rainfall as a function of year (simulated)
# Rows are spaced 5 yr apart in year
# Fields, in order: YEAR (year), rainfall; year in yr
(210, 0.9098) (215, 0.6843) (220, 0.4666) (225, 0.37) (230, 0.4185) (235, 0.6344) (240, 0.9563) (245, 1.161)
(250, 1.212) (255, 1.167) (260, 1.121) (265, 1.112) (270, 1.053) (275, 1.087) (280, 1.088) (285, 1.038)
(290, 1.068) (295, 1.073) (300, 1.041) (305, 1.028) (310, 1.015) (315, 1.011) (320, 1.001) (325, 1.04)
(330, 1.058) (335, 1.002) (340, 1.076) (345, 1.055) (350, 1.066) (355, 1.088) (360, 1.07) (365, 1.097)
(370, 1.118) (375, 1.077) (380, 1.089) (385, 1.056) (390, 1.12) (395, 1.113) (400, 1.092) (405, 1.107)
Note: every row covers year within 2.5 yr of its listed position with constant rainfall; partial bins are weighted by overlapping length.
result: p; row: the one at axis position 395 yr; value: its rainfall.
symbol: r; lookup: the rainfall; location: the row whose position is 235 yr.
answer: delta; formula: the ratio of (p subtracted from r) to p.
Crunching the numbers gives -0.43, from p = 1.113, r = 0.6344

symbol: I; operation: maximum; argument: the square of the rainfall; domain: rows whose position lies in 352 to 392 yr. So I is 1.25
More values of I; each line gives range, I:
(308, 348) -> 1.16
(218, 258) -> 1.47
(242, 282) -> 1.47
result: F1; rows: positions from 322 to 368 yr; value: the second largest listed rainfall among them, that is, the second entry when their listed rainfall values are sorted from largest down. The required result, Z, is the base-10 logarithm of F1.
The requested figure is 0.037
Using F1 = 1.088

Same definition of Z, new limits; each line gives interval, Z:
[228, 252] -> 0.065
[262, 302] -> 0.037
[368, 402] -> 0.048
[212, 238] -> -0.198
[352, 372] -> 0.040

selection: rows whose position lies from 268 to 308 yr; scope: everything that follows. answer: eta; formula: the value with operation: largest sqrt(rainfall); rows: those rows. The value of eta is 1.04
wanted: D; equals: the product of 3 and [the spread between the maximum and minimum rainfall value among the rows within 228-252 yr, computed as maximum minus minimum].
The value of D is 2.38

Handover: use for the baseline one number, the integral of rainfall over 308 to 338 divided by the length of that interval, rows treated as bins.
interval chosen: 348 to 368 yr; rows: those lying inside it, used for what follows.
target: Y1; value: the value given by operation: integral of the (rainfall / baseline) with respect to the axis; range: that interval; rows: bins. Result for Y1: 21.2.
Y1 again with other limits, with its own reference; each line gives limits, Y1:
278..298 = 20.8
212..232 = 9.7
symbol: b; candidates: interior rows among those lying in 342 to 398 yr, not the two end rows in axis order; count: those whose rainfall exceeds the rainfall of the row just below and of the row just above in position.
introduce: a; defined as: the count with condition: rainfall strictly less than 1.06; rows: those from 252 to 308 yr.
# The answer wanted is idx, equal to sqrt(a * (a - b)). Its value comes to 0.0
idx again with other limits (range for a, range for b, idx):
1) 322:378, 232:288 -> 2.8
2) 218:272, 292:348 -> 4.9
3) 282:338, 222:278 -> 8.5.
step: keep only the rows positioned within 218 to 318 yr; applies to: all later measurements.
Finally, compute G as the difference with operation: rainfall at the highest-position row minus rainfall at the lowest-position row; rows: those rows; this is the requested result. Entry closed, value 0.54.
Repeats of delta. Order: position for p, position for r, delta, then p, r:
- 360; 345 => -0.01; 1.07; 1.055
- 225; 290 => 1.89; 0.37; 1.068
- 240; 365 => 0.15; 0.9563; 1.097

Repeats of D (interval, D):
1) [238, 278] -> 0.77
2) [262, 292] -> 0.22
